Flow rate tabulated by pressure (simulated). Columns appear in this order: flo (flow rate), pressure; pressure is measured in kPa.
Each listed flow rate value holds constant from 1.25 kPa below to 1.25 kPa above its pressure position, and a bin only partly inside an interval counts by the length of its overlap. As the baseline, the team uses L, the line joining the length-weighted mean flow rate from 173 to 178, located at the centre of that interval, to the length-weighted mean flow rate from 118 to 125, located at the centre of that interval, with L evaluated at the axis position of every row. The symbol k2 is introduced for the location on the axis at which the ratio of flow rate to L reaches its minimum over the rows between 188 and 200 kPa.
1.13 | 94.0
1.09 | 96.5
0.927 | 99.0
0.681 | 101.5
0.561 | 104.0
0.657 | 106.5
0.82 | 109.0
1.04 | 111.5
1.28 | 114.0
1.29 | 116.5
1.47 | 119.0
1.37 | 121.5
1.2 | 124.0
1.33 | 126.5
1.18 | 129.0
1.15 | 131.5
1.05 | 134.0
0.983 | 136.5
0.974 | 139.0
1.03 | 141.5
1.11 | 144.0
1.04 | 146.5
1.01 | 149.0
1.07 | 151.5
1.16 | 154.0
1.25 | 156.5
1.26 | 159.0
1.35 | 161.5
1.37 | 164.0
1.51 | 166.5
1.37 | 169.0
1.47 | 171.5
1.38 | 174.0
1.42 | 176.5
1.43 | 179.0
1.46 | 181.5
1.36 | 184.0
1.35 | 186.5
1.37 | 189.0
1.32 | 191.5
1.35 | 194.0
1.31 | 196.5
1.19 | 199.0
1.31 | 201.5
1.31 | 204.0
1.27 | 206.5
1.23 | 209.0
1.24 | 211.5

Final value 199.0 kPa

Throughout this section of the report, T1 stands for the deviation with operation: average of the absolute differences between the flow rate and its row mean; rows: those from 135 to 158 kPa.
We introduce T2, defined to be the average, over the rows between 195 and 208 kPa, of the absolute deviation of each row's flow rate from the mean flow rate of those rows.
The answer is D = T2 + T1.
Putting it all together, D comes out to 0.11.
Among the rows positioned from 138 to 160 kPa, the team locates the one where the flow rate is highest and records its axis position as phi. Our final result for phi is 159.0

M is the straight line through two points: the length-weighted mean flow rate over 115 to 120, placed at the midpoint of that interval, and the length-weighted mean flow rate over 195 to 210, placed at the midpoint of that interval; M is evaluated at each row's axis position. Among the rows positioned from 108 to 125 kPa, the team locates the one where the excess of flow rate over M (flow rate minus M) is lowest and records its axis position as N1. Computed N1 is 109.0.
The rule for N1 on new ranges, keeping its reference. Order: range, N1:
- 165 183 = 169.0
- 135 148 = 139.0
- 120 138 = 136.5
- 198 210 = 199.0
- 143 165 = 149.0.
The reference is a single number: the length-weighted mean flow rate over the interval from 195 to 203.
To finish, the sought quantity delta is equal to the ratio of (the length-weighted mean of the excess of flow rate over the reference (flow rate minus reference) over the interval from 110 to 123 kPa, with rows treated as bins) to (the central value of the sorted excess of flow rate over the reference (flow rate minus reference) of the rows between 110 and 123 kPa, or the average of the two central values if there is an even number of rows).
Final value 0.34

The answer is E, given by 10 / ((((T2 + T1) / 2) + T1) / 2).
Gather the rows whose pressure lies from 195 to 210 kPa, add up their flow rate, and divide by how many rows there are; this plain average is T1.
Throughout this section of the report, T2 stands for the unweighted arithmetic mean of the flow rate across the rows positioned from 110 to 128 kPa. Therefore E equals 7.9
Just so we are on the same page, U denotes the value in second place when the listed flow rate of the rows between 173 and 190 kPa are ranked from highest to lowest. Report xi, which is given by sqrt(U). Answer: 1.20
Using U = 1.43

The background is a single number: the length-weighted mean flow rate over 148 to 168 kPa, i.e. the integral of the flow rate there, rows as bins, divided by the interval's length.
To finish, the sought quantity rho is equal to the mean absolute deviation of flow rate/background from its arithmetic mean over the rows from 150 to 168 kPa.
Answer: 0.088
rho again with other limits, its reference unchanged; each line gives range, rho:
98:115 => 0.157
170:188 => 0.032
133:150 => 0.027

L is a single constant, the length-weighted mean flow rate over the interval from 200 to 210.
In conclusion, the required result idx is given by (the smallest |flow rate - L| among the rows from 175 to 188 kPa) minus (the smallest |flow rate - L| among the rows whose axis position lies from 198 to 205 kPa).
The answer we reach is 0.04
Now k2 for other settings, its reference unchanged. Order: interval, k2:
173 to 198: 196.5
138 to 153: 139.0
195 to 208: 199.0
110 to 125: 111.5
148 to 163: 149.0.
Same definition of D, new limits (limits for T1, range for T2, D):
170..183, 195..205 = 0.07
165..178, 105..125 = 0.27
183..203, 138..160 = 0.12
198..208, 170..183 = 0.07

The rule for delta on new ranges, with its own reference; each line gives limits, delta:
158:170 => 1.05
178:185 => 0.92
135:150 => 0.98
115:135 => 0.55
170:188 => 0.92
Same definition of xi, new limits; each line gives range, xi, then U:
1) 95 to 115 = 1.04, 1.09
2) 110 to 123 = 1.17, 1.37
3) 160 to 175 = 1.21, 1.47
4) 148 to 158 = 1.08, 1.16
